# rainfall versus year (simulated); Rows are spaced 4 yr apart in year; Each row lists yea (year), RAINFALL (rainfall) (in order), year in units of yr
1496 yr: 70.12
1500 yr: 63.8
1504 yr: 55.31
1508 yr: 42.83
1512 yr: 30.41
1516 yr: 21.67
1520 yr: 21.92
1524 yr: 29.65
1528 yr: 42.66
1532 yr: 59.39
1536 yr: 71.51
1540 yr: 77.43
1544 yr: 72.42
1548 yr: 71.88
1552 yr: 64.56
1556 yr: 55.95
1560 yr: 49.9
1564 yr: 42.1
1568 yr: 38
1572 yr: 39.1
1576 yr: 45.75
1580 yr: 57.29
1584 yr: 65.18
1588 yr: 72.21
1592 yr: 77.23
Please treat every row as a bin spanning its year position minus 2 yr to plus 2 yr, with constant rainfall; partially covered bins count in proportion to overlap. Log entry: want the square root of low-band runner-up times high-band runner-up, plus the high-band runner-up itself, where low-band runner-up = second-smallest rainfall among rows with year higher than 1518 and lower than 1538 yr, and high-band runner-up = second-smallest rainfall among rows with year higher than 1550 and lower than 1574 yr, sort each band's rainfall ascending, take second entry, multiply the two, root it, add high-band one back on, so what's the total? 73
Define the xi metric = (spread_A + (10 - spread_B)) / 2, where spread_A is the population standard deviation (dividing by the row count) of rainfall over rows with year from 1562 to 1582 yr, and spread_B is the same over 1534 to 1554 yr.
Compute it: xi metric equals 6.4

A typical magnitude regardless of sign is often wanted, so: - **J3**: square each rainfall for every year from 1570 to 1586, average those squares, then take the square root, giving 53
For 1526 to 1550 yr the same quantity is 67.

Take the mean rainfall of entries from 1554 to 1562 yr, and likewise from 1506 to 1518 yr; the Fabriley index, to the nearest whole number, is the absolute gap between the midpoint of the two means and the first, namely 11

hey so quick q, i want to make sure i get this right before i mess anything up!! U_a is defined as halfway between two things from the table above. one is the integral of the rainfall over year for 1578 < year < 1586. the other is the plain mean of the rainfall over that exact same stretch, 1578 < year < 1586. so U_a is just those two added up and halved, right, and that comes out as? 276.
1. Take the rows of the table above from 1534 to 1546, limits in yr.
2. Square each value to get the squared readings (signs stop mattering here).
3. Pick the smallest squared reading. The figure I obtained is 5114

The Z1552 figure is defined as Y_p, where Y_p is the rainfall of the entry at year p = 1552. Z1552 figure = 64.56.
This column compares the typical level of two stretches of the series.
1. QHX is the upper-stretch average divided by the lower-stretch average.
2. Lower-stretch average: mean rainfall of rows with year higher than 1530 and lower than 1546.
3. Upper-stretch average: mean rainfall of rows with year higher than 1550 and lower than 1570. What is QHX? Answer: 0.7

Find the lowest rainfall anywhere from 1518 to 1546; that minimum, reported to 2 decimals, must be 21.92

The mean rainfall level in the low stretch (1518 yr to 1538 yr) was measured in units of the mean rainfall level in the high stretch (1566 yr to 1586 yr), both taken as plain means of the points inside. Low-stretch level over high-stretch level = 0.92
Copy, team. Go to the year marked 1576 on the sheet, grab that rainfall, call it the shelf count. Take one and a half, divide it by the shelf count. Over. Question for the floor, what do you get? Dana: 0.033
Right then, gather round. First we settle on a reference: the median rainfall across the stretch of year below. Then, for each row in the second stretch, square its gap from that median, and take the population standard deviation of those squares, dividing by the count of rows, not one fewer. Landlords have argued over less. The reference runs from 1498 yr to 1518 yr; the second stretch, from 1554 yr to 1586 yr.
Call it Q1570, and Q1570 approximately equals 161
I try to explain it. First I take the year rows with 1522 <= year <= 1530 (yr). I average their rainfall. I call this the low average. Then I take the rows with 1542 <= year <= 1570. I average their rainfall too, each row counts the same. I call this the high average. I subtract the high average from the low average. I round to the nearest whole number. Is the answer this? -20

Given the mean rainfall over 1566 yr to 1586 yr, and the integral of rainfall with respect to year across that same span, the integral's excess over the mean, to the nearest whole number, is 932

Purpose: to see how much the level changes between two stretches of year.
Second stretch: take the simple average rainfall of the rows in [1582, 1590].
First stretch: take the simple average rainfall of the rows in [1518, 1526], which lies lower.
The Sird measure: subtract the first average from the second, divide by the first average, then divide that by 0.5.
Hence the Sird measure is 3.3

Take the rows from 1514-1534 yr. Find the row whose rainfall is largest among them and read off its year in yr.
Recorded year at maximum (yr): 1532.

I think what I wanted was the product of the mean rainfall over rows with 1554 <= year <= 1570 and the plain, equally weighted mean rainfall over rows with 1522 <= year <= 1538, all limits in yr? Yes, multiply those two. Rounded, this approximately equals 2362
